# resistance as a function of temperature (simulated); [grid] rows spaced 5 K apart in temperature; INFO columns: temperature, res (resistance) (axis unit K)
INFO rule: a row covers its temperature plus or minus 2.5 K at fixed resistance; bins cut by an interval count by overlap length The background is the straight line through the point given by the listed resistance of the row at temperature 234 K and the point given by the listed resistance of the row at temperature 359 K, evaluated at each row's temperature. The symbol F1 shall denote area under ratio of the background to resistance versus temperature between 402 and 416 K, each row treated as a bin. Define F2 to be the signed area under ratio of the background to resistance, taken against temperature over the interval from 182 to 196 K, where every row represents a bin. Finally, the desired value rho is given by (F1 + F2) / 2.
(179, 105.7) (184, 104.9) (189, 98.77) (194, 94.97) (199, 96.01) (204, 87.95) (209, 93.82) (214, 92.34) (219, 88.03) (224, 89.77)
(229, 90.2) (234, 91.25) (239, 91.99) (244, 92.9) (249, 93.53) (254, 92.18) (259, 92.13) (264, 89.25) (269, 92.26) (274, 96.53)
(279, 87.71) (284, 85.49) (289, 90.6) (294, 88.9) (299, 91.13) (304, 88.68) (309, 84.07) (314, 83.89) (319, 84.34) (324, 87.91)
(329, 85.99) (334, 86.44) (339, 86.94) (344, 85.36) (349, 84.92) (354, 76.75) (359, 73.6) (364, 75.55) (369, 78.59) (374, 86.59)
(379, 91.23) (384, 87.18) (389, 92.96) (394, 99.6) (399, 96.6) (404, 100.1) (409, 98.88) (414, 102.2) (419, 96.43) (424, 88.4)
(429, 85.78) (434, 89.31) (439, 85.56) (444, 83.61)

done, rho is 11.5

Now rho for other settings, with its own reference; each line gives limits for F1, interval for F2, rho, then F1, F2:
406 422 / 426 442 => 11.1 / 10.7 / 11.62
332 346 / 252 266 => 12.9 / 12.4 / 13.46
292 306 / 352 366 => 13.3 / 12.8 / 13.70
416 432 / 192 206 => 12.9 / 11.4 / 14.49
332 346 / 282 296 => 12.8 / 12.4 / 13.23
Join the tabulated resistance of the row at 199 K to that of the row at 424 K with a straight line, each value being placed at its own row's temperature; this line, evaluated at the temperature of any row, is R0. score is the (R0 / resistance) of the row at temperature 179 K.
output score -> 0.915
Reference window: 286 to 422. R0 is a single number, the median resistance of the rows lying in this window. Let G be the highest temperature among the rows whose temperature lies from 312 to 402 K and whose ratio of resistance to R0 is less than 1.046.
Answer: 384 K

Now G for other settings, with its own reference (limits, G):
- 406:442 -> 439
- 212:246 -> 229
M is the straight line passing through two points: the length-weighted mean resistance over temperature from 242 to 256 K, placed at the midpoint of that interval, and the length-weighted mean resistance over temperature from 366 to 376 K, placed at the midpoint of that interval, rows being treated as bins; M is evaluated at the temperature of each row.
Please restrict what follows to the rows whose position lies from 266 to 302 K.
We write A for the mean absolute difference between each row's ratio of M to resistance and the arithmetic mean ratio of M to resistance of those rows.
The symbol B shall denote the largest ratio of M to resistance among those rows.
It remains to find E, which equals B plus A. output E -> 1.08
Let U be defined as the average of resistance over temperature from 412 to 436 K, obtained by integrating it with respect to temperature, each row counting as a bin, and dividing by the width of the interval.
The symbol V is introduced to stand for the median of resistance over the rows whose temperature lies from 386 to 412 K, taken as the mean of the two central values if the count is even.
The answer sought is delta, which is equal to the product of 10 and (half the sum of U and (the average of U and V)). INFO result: 939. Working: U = 92.3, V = 99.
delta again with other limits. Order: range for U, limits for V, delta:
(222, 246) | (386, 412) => 931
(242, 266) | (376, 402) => 923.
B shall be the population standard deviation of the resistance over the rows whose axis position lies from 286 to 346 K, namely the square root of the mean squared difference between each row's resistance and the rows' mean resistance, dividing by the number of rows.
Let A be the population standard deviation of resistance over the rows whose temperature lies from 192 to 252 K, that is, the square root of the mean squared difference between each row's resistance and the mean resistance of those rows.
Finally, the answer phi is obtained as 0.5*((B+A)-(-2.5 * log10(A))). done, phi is 2.9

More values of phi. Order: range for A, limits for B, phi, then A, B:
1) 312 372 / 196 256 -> 4.4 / 5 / 2.28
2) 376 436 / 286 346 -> 4.8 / 5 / 2.36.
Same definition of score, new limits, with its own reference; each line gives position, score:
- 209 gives 1.020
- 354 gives 1.183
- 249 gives 1.008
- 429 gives 1.029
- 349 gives 1.071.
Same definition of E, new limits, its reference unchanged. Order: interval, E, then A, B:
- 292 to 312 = 1.06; 0.020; 1.04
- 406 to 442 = 0.94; 0.044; 0.90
